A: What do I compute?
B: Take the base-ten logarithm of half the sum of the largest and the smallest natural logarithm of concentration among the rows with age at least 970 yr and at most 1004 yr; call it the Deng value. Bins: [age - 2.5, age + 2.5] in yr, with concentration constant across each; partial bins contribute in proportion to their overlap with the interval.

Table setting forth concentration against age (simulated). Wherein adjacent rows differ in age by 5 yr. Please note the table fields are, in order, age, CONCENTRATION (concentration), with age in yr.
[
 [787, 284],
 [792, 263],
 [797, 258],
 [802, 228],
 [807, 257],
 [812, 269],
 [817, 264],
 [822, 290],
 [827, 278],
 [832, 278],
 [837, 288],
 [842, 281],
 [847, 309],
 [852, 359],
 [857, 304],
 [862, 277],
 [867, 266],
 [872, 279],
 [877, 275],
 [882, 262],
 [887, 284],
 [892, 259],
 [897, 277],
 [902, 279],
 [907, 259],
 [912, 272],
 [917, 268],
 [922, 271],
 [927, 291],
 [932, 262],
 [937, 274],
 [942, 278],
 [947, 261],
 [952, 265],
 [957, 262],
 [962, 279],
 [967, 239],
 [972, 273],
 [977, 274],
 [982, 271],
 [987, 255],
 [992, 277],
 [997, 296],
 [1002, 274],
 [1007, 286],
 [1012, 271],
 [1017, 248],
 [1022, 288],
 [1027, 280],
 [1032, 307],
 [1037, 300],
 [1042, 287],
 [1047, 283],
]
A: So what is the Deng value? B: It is 0.749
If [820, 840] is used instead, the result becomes 0.752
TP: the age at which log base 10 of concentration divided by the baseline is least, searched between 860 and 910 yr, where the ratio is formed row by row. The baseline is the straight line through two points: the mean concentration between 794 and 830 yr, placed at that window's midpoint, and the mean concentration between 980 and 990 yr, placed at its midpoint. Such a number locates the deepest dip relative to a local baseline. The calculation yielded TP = 892 yr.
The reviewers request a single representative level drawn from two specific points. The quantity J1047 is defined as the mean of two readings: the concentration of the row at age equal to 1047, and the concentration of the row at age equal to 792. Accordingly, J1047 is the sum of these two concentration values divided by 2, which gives 273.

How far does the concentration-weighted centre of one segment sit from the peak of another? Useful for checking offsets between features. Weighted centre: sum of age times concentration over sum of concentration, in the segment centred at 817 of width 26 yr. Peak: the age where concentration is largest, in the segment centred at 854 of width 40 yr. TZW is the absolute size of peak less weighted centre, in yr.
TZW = 34.8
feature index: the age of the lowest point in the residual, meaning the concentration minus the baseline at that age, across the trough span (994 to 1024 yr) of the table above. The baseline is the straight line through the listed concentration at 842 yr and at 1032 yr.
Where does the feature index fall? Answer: 1017 yr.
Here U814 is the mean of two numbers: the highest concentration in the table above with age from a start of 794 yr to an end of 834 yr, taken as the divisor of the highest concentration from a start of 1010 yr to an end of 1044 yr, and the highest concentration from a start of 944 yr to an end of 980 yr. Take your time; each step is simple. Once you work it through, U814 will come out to 140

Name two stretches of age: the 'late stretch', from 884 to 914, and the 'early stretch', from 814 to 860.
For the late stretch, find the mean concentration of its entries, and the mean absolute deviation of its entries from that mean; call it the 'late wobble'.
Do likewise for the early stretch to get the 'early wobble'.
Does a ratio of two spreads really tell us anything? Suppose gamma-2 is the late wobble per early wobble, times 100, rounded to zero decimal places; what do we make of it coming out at 43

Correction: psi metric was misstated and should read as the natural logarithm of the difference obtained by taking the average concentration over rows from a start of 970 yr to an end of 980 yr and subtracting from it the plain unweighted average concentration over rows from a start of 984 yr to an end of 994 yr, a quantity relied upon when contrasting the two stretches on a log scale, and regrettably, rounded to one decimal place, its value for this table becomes 2.0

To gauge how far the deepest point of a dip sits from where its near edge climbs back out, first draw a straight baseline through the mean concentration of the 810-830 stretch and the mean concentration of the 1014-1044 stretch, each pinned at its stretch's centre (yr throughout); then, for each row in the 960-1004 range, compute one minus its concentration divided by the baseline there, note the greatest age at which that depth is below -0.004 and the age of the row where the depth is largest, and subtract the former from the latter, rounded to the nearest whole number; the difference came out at -30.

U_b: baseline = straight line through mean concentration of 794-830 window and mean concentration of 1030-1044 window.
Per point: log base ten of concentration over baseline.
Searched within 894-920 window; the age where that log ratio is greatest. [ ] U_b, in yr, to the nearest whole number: 902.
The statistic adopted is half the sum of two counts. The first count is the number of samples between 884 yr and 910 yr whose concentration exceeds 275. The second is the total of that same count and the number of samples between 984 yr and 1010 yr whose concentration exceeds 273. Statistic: 5.0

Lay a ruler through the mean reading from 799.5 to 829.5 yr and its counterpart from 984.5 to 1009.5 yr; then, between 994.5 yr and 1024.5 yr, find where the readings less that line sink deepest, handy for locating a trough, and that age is 1017 yr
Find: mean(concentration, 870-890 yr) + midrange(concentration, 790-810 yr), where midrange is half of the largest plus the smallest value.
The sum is 520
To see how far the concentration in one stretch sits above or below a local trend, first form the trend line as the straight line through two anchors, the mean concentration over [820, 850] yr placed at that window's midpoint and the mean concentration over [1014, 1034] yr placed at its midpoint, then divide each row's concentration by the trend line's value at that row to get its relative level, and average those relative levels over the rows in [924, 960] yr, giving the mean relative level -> 0.954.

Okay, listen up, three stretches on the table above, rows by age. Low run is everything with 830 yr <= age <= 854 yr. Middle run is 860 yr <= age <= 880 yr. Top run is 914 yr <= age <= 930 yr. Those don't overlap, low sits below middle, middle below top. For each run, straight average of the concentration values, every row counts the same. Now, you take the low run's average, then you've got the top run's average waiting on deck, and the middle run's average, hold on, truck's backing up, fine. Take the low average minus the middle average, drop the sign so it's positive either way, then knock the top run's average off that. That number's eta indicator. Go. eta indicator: -248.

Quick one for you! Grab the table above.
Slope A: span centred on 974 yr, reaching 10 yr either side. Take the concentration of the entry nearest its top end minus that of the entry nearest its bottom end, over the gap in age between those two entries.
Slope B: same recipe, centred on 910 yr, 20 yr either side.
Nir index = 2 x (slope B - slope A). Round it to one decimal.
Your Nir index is -2.4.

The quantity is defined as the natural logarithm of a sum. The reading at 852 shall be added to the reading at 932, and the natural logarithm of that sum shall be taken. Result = 6.43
